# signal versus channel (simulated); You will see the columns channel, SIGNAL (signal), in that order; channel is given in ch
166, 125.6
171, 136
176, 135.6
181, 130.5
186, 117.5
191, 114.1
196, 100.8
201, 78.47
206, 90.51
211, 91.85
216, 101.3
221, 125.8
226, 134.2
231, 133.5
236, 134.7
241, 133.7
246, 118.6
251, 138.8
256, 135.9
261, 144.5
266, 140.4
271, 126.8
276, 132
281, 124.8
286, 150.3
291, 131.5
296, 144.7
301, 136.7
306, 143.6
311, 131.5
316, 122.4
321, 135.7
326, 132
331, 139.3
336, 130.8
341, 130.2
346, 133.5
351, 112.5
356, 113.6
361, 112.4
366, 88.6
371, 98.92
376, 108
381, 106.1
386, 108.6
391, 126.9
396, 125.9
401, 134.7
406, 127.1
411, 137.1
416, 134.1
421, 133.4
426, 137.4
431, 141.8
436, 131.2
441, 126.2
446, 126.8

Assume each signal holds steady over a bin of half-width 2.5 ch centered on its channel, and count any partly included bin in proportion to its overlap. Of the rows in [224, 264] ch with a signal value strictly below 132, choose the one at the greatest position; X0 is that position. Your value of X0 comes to 246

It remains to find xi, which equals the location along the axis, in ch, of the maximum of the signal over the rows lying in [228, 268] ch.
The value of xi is 261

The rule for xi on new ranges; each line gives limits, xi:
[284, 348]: 286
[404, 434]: 431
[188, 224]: 221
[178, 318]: 286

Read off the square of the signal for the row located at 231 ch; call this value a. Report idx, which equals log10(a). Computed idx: 4.25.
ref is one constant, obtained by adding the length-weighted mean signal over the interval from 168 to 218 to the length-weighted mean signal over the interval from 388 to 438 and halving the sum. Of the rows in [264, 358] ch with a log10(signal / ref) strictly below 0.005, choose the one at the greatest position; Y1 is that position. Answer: 356 ch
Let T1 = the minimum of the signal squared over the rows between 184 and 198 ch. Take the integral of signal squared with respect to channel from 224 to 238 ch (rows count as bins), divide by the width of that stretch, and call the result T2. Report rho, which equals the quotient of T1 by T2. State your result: 0.56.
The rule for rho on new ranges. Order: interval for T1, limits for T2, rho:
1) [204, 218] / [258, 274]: 0.44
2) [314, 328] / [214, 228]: 1.02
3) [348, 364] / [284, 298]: 0.63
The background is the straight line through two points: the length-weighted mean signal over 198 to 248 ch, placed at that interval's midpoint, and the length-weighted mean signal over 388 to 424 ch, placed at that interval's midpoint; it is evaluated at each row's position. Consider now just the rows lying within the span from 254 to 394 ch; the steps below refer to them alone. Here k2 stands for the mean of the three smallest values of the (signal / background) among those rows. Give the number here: 0.764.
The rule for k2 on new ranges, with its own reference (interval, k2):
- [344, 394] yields 0.764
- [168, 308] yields 0.773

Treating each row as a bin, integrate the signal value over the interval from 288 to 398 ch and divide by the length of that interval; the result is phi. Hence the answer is 123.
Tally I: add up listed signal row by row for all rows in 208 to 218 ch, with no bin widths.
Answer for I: 193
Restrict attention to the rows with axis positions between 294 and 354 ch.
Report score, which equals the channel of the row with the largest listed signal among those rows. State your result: 296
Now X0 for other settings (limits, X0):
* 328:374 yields 371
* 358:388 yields 386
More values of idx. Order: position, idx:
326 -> 4.24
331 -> 4.29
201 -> 3.79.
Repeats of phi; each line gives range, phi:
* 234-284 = 133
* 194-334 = 127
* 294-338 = 135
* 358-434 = 121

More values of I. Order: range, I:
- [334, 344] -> 261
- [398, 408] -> 262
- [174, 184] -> 266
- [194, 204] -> 179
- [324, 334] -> 271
